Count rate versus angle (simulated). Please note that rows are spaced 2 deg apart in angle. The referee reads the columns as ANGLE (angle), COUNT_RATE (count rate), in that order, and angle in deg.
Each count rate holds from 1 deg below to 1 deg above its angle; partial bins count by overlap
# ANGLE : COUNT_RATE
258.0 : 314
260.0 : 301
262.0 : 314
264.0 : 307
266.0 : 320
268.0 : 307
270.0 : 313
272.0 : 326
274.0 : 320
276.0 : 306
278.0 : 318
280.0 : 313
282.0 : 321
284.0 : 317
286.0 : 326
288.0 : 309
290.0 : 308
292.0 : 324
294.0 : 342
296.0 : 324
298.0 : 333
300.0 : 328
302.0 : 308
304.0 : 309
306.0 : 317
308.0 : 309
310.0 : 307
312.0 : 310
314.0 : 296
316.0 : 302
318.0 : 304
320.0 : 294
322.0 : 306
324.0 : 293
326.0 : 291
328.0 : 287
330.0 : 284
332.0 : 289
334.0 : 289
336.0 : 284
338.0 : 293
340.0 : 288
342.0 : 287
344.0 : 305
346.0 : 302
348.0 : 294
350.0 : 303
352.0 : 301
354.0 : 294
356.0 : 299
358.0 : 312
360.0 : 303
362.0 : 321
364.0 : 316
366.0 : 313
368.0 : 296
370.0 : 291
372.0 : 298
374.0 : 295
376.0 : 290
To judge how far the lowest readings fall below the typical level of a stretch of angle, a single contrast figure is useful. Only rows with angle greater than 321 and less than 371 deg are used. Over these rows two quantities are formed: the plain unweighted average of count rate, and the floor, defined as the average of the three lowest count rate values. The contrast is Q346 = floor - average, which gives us -13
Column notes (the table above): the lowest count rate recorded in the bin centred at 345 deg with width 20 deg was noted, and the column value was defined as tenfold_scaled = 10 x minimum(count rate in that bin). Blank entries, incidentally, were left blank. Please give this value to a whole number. 2840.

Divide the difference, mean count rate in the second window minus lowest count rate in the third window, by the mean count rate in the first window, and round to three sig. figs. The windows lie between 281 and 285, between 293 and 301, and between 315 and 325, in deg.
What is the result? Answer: 0.121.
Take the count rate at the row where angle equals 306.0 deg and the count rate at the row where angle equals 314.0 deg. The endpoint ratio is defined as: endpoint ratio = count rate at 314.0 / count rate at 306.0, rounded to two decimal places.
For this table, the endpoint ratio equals 0.93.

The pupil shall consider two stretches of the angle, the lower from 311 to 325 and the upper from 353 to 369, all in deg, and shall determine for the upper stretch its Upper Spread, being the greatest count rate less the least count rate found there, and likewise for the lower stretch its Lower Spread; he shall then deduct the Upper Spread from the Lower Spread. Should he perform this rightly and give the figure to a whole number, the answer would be -10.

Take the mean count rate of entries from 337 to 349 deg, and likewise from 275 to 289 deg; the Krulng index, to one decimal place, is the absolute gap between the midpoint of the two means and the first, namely 10.4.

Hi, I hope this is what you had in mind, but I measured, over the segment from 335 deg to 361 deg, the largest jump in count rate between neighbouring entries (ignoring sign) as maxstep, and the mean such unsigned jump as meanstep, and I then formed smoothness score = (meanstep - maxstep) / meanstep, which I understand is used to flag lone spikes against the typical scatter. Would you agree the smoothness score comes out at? -1.43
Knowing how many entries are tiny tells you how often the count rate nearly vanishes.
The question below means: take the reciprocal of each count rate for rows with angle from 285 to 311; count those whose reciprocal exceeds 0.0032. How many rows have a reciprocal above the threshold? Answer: 6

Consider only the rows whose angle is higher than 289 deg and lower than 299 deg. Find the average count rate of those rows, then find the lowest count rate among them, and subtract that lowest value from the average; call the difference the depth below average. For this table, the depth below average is 18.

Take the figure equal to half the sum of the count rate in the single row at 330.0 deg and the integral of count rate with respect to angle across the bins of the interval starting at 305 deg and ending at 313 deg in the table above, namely 1385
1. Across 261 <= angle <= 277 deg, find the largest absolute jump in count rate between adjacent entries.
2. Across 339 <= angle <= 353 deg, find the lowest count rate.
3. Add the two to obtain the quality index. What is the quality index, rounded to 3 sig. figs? 301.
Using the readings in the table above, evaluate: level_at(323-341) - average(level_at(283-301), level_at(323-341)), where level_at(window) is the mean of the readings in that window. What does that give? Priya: -17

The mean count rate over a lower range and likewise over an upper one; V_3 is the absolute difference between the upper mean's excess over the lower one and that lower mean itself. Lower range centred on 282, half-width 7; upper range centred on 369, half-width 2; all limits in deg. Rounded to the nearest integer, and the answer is 338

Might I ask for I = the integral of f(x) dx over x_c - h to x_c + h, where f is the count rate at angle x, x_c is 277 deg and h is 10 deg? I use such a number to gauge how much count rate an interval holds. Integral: 6334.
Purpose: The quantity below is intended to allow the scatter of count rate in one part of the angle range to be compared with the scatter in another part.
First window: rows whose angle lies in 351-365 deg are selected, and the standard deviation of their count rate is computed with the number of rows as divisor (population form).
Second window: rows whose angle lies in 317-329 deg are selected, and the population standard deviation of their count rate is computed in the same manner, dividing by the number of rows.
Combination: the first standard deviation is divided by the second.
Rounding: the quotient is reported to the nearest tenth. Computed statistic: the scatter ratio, 1.3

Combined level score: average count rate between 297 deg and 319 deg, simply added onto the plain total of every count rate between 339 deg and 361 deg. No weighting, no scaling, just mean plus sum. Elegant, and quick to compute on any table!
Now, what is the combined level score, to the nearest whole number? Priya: 3599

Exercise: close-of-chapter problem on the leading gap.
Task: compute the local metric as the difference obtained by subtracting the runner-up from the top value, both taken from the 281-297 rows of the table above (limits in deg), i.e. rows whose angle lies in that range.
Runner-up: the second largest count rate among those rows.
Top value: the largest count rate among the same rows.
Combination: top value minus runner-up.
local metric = 16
